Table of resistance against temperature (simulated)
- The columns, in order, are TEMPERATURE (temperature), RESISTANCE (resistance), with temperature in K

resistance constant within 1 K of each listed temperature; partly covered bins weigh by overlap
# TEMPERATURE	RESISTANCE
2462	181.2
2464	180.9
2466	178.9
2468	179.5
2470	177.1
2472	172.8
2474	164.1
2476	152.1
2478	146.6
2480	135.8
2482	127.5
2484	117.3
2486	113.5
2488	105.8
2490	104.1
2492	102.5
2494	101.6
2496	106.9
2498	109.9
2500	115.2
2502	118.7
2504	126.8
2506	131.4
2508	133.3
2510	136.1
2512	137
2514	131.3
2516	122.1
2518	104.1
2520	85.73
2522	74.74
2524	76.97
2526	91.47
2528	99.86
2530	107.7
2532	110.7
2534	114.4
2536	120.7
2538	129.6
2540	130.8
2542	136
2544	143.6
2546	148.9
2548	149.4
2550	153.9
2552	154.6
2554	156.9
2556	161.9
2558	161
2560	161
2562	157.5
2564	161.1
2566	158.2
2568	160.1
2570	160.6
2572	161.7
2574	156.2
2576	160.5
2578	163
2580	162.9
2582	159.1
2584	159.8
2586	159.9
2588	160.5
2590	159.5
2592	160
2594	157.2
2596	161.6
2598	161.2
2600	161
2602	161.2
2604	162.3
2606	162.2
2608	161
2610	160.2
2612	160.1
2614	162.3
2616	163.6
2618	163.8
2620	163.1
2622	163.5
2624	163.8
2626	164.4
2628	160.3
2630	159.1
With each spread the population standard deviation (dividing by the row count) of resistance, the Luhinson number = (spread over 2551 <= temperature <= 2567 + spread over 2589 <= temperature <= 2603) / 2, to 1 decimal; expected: 1.9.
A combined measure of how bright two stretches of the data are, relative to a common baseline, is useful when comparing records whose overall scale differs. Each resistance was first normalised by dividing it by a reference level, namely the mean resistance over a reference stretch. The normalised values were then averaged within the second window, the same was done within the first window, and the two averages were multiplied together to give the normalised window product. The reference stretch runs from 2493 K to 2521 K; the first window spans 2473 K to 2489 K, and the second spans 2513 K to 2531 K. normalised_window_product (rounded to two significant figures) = 0.94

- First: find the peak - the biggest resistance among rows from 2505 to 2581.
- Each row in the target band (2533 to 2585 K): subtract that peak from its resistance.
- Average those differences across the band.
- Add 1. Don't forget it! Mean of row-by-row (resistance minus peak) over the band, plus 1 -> -10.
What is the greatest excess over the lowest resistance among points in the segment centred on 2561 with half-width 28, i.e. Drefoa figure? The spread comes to 49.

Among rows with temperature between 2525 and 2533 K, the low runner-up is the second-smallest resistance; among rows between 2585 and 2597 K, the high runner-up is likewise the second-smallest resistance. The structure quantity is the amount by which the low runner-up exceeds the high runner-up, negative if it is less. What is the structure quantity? -60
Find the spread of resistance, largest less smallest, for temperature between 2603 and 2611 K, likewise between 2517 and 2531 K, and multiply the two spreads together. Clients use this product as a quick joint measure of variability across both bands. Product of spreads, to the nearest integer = 69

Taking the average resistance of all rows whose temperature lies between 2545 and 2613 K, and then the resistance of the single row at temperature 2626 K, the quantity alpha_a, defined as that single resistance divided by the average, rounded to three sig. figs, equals 1.03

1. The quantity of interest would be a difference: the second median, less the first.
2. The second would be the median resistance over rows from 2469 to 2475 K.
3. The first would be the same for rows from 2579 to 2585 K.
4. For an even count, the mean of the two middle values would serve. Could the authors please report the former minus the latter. 13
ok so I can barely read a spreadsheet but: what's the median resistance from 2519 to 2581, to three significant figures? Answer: 154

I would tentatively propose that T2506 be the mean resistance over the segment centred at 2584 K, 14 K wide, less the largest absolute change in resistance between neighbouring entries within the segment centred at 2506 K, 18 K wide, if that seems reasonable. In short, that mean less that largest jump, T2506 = 153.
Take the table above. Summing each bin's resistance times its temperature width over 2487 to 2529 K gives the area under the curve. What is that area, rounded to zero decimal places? 4631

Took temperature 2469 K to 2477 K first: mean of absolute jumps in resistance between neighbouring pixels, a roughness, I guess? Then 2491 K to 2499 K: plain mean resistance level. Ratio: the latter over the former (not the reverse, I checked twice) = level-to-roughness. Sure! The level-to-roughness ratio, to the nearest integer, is 13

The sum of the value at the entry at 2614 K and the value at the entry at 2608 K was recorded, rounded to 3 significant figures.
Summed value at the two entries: 323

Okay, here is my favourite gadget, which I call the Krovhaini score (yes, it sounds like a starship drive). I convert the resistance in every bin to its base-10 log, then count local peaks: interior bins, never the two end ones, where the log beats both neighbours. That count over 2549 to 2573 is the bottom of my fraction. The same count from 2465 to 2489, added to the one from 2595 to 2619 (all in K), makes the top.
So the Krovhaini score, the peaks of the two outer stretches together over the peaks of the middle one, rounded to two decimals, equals 1.00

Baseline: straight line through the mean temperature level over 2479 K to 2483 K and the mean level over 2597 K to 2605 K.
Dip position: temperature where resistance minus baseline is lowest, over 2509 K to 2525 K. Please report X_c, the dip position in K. 2522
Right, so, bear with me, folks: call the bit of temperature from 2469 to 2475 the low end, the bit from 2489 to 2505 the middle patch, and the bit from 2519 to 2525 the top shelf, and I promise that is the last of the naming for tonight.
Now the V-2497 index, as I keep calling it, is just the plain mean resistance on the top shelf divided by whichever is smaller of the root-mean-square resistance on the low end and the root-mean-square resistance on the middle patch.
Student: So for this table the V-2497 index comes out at 0.71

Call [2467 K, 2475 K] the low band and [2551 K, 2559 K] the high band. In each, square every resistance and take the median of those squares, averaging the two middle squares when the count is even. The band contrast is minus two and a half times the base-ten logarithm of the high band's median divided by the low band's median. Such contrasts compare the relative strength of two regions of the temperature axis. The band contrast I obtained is 0.2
